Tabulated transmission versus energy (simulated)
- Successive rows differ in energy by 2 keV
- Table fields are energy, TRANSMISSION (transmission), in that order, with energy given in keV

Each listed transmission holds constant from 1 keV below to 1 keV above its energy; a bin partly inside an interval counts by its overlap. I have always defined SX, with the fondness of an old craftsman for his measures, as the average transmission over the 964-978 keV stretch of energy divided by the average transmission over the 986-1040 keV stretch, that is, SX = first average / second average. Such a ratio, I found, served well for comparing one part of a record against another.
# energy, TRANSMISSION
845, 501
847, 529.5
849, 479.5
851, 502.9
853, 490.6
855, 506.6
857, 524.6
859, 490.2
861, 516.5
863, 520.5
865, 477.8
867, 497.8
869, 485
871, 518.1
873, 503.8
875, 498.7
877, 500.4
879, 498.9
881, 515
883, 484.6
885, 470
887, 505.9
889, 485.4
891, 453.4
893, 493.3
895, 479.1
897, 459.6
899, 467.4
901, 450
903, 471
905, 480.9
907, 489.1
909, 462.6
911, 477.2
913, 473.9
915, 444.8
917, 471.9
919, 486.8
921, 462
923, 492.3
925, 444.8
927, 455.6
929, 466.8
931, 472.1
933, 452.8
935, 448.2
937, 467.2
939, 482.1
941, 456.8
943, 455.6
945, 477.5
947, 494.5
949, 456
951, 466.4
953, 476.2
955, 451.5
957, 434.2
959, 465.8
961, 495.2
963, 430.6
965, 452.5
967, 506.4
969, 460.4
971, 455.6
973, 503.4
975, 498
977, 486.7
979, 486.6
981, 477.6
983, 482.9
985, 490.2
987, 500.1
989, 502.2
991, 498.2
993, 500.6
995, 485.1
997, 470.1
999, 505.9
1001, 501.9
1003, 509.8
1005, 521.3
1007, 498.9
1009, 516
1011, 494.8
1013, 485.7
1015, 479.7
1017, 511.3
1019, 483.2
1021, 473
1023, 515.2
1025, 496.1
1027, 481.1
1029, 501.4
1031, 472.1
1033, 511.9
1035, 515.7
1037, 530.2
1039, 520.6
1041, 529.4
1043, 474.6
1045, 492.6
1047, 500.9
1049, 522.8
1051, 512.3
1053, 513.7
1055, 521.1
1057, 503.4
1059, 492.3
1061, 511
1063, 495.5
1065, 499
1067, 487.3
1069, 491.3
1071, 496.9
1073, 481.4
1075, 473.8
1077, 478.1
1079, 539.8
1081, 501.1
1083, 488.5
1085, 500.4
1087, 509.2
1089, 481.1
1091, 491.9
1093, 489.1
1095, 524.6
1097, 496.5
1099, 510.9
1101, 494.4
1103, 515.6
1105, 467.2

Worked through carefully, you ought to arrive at 0.962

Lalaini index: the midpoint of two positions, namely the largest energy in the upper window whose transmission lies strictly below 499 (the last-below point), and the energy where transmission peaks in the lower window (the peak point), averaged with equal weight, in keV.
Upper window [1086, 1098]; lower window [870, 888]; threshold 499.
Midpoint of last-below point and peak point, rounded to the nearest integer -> 984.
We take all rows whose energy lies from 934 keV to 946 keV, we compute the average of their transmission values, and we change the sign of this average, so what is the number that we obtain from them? -465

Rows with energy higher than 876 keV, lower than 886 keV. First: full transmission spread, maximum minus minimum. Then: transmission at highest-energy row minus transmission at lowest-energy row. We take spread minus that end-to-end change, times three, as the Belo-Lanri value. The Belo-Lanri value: 226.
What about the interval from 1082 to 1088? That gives 0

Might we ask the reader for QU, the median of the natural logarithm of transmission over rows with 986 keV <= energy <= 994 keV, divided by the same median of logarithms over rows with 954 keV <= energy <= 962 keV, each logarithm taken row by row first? 1.01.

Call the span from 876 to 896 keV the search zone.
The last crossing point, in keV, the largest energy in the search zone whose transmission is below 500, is 895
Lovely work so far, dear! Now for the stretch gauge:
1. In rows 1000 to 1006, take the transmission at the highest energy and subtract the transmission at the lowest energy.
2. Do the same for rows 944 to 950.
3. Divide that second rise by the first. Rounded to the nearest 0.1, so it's -1.1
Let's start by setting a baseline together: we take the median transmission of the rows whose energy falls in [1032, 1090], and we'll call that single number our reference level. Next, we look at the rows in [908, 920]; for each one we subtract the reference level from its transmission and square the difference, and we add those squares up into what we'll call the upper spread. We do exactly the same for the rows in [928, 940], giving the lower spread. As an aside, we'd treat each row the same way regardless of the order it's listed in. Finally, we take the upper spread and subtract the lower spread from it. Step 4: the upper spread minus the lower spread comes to -1628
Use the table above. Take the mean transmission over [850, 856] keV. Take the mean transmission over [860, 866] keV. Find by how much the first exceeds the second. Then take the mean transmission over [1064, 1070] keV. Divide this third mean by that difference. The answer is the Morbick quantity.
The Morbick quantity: -101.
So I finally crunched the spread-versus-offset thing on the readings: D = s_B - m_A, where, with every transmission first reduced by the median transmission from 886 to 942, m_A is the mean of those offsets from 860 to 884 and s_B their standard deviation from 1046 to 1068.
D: -21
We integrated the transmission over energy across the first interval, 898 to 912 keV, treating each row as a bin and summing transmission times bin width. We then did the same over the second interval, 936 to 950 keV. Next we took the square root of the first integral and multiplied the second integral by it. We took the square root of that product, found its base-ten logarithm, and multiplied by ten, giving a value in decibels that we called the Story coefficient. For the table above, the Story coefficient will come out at 28.6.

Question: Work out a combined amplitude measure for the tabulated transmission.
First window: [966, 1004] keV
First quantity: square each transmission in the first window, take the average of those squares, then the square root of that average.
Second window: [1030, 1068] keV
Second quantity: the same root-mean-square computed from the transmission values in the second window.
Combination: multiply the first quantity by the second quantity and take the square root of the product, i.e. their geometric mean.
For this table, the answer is 498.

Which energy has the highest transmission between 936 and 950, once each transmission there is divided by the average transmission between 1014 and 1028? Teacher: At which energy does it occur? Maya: 947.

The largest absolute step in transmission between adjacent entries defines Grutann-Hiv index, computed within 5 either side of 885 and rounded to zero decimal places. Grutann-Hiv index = 36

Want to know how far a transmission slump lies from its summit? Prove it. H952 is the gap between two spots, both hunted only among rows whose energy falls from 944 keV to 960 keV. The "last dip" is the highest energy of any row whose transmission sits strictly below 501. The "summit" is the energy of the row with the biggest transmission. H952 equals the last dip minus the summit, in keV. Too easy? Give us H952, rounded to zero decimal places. 12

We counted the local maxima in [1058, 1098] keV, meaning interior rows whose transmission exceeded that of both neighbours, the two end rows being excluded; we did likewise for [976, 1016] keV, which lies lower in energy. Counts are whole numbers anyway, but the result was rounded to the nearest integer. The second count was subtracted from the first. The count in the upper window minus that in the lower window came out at 2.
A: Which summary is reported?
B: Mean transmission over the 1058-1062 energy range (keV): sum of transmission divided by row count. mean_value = 502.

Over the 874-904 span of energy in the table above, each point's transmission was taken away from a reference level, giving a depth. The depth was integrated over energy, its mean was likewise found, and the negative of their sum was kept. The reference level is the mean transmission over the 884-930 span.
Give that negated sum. 332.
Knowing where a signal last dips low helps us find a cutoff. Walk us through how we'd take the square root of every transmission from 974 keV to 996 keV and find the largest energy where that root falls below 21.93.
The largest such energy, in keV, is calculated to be 981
